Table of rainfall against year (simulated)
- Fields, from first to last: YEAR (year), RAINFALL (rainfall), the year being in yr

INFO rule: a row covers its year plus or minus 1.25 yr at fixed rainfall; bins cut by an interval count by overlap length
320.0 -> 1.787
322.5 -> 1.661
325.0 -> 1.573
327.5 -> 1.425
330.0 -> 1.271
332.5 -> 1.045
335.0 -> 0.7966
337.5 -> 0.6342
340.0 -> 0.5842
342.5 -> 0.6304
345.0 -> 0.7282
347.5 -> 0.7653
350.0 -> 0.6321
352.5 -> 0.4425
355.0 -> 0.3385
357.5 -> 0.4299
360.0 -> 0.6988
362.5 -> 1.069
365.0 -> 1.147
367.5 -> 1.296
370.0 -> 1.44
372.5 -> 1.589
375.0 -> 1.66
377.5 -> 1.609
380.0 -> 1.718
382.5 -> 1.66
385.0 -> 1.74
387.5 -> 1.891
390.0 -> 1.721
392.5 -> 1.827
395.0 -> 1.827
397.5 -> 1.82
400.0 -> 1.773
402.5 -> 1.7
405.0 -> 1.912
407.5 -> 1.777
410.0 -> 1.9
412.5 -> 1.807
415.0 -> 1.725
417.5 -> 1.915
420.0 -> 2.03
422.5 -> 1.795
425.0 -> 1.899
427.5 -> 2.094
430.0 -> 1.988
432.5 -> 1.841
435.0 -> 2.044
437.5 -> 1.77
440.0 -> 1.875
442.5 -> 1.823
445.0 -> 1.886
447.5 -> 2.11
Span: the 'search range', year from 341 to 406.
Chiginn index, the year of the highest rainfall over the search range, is 405.0 yr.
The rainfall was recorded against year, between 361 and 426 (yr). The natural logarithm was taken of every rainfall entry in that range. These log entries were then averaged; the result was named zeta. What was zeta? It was 0.52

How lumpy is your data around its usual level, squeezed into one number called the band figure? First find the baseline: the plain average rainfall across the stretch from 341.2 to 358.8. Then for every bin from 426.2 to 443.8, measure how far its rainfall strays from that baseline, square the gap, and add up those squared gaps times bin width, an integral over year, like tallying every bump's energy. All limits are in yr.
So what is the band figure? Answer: 32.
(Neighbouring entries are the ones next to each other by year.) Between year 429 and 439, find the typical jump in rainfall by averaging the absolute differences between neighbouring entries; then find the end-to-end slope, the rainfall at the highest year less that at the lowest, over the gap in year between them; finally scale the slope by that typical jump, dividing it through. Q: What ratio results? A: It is -0.14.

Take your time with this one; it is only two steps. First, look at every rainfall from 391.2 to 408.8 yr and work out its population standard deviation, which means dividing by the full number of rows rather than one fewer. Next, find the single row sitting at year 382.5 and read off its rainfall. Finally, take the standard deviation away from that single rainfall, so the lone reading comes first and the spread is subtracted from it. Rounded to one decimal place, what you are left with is 1.6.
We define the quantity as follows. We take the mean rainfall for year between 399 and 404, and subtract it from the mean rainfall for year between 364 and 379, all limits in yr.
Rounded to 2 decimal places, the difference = -0.28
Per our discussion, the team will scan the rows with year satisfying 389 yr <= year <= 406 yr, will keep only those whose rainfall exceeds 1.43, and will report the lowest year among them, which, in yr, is 390.0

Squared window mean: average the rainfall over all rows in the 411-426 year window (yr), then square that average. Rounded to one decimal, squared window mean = 3.5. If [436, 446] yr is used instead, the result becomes 3.4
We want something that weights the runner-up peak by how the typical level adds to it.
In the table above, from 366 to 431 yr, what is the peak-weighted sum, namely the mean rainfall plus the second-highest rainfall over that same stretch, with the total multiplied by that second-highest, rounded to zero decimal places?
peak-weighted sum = 8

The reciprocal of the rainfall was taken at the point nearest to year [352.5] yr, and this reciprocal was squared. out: 5.1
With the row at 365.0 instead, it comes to 0.8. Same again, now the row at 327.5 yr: 0.5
